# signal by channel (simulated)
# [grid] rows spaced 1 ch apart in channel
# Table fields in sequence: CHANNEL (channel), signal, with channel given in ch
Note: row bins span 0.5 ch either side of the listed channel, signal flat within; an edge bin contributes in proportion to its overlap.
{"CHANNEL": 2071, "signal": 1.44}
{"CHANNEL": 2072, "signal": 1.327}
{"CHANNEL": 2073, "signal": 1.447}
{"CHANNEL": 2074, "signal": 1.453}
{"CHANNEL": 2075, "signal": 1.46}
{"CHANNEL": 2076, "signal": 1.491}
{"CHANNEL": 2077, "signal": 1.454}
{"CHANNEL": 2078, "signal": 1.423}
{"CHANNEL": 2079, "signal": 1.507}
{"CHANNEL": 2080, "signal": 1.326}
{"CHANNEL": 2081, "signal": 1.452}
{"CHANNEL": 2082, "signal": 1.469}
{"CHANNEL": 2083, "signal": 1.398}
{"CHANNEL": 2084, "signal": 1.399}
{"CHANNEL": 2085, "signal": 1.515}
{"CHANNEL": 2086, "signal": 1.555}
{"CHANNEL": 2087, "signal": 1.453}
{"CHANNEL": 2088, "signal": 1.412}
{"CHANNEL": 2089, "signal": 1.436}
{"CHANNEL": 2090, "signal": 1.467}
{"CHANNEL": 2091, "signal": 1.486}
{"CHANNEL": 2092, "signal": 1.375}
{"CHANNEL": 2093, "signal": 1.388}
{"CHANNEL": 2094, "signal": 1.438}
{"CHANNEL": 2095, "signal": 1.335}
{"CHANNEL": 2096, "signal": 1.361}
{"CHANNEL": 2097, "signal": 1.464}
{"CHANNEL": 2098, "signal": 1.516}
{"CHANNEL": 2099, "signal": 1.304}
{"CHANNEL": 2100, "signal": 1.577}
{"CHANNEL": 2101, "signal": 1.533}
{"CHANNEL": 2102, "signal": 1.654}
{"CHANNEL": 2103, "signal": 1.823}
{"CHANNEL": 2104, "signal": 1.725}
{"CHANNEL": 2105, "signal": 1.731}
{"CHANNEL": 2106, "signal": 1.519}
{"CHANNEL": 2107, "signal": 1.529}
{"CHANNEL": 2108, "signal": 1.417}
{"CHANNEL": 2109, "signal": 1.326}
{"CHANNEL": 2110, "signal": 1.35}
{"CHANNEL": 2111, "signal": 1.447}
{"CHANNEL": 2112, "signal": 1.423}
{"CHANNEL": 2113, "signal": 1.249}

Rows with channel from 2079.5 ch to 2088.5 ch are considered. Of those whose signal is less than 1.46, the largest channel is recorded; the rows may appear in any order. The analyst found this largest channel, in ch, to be 2088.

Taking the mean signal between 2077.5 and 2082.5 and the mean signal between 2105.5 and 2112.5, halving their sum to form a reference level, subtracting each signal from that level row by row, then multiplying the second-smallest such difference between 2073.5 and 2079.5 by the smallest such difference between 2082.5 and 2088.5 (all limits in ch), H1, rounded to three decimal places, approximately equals 0.007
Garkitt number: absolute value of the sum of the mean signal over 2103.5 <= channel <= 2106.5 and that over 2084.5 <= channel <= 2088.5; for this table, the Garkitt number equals 3.14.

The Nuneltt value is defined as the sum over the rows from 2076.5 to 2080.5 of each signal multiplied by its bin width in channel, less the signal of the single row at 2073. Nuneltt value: 4.26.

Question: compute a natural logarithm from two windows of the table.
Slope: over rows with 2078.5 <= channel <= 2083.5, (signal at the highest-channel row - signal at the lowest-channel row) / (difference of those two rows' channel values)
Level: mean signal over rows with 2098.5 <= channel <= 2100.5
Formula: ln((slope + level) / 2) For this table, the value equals -0.35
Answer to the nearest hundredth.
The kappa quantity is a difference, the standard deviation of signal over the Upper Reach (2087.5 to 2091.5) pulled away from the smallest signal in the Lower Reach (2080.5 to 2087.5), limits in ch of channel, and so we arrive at 1.37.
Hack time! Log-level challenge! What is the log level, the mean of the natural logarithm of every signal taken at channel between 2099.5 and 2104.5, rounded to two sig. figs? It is 0.51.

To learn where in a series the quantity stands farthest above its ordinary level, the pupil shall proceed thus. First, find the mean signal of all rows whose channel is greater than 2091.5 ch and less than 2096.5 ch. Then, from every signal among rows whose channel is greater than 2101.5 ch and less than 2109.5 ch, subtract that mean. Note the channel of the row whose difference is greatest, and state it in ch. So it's 2103 ch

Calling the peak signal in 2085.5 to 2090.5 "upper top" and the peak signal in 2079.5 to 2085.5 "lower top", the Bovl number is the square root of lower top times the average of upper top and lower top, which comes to 1.525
